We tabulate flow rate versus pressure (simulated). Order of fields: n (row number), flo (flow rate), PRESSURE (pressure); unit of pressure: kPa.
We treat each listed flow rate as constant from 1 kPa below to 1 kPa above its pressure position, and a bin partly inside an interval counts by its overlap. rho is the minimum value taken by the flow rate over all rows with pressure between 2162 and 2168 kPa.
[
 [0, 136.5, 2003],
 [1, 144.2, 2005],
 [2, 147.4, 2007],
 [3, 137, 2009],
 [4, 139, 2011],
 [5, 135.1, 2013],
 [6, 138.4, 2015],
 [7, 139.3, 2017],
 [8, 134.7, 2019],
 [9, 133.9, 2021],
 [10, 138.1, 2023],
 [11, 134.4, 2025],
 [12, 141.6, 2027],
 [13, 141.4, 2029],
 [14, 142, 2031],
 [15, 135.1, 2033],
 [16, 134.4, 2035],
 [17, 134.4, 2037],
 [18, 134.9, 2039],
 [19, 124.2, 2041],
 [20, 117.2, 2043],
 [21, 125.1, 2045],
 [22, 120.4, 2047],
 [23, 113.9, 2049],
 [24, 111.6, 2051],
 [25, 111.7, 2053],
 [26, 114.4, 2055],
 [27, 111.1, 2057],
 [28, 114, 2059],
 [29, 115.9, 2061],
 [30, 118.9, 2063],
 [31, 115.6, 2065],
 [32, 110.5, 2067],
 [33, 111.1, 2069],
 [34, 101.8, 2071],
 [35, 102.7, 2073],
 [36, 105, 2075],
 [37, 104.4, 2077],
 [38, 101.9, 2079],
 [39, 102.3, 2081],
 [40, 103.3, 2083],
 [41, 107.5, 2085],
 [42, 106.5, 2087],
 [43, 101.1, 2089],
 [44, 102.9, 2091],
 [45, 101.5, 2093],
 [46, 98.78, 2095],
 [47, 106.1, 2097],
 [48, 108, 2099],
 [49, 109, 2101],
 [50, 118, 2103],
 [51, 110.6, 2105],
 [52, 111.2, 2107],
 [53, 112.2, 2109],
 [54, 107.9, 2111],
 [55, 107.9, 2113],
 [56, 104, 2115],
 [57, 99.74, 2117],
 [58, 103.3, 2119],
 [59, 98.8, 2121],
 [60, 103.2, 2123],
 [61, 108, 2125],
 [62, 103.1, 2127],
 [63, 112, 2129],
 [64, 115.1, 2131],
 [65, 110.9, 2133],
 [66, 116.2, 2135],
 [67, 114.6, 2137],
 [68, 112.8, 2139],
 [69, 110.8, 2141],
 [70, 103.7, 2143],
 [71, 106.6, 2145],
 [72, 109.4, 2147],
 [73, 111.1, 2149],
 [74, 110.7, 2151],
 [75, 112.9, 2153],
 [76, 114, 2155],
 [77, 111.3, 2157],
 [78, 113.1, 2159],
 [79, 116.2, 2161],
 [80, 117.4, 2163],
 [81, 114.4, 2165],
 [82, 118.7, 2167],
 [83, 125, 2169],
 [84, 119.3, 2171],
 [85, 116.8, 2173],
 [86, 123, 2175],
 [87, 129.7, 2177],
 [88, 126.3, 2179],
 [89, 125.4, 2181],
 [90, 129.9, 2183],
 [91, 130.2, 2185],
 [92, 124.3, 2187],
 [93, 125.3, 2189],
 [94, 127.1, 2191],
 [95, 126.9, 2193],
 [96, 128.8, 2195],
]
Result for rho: 114.4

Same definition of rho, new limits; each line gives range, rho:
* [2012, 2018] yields 135.1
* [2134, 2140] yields 112.8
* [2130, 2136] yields 110.9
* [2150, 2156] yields 110.7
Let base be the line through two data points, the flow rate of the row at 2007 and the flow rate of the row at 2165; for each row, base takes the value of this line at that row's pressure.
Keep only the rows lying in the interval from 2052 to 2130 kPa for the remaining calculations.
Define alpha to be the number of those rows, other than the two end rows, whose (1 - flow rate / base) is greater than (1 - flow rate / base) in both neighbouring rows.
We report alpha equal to 11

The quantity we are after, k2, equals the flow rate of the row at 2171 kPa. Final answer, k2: 119.3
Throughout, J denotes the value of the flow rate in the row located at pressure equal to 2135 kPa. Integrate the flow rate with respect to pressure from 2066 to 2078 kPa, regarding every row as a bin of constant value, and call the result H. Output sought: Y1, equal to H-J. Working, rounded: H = 1271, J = 116.2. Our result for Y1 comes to 1155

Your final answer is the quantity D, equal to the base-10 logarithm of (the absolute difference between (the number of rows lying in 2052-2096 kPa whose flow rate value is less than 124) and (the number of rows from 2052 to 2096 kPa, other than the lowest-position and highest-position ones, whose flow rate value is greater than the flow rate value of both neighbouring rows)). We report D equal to 1.20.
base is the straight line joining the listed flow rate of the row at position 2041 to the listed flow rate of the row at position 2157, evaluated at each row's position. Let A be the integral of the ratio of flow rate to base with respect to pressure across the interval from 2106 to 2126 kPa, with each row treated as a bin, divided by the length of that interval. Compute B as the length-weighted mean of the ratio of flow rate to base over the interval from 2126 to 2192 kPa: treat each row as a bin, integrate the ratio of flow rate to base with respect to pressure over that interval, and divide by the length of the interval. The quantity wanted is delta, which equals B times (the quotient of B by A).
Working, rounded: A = 0.91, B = 1.05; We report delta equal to 1.22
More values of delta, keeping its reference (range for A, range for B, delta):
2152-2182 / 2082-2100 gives 0.71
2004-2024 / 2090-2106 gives 0.75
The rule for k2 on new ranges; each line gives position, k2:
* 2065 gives 115.6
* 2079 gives 101.9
